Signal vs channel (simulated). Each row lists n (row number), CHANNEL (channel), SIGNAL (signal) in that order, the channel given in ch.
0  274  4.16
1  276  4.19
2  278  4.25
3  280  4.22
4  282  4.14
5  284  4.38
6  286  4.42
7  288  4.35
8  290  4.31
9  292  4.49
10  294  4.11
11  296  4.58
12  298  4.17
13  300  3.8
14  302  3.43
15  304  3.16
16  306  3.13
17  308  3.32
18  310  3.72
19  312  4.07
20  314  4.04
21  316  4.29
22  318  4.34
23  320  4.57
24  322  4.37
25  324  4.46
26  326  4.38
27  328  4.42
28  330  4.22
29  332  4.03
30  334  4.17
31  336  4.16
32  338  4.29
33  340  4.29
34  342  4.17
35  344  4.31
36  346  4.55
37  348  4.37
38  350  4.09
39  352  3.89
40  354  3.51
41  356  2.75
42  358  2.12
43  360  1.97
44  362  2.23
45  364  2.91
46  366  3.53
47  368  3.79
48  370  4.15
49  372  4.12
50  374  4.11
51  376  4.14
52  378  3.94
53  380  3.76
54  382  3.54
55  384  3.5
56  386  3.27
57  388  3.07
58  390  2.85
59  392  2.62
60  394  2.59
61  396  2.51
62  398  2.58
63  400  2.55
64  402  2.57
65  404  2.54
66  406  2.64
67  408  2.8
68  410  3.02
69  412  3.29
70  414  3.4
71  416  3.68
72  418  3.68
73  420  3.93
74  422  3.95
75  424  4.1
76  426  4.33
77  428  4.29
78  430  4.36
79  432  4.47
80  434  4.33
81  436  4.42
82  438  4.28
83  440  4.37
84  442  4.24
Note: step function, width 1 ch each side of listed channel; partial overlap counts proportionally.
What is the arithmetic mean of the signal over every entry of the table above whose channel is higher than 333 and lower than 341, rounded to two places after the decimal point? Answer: 4.23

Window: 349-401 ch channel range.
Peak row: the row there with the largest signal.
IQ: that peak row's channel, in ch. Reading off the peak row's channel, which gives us 370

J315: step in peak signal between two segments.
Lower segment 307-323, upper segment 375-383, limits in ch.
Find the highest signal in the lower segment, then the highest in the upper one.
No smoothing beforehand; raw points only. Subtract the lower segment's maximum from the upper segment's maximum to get -0.4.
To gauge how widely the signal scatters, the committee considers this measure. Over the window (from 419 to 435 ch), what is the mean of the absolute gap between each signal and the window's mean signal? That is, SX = 0.170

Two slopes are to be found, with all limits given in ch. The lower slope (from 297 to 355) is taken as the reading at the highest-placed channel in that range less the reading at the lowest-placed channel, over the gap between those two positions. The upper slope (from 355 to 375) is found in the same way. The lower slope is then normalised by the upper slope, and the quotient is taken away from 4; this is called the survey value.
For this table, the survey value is 4.2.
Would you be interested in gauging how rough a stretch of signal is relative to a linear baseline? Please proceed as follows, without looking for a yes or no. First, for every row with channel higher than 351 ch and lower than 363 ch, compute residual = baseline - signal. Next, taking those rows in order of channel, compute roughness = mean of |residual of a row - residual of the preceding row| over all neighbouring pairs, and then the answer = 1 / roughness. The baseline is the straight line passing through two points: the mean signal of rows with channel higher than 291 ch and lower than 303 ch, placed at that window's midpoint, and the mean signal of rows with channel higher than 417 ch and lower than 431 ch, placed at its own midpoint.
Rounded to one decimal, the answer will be 2.3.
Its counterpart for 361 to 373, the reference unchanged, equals 2.6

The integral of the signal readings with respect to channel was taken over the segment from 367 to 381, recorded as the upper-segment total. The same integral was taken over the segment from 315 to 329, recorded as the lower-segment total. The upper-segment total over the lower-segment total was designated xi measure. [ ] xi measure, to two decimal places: 0.91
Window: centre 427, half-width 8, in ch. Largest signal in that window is 4.47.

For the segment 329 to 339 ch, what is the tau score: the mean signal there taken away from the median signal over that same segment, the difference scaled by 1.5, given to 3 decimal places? -0.006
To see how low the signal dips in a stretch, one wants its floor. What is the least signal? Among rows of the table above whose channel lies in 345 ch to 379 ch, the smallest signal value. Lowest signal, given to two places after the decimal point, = 1.97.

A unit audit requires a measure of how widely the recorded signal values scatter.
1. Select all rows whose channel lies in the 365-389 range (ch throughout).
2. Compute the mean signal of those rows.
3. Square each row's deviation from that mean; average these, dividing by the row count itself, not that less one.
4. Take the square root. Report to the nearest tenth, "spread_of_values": 0.3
